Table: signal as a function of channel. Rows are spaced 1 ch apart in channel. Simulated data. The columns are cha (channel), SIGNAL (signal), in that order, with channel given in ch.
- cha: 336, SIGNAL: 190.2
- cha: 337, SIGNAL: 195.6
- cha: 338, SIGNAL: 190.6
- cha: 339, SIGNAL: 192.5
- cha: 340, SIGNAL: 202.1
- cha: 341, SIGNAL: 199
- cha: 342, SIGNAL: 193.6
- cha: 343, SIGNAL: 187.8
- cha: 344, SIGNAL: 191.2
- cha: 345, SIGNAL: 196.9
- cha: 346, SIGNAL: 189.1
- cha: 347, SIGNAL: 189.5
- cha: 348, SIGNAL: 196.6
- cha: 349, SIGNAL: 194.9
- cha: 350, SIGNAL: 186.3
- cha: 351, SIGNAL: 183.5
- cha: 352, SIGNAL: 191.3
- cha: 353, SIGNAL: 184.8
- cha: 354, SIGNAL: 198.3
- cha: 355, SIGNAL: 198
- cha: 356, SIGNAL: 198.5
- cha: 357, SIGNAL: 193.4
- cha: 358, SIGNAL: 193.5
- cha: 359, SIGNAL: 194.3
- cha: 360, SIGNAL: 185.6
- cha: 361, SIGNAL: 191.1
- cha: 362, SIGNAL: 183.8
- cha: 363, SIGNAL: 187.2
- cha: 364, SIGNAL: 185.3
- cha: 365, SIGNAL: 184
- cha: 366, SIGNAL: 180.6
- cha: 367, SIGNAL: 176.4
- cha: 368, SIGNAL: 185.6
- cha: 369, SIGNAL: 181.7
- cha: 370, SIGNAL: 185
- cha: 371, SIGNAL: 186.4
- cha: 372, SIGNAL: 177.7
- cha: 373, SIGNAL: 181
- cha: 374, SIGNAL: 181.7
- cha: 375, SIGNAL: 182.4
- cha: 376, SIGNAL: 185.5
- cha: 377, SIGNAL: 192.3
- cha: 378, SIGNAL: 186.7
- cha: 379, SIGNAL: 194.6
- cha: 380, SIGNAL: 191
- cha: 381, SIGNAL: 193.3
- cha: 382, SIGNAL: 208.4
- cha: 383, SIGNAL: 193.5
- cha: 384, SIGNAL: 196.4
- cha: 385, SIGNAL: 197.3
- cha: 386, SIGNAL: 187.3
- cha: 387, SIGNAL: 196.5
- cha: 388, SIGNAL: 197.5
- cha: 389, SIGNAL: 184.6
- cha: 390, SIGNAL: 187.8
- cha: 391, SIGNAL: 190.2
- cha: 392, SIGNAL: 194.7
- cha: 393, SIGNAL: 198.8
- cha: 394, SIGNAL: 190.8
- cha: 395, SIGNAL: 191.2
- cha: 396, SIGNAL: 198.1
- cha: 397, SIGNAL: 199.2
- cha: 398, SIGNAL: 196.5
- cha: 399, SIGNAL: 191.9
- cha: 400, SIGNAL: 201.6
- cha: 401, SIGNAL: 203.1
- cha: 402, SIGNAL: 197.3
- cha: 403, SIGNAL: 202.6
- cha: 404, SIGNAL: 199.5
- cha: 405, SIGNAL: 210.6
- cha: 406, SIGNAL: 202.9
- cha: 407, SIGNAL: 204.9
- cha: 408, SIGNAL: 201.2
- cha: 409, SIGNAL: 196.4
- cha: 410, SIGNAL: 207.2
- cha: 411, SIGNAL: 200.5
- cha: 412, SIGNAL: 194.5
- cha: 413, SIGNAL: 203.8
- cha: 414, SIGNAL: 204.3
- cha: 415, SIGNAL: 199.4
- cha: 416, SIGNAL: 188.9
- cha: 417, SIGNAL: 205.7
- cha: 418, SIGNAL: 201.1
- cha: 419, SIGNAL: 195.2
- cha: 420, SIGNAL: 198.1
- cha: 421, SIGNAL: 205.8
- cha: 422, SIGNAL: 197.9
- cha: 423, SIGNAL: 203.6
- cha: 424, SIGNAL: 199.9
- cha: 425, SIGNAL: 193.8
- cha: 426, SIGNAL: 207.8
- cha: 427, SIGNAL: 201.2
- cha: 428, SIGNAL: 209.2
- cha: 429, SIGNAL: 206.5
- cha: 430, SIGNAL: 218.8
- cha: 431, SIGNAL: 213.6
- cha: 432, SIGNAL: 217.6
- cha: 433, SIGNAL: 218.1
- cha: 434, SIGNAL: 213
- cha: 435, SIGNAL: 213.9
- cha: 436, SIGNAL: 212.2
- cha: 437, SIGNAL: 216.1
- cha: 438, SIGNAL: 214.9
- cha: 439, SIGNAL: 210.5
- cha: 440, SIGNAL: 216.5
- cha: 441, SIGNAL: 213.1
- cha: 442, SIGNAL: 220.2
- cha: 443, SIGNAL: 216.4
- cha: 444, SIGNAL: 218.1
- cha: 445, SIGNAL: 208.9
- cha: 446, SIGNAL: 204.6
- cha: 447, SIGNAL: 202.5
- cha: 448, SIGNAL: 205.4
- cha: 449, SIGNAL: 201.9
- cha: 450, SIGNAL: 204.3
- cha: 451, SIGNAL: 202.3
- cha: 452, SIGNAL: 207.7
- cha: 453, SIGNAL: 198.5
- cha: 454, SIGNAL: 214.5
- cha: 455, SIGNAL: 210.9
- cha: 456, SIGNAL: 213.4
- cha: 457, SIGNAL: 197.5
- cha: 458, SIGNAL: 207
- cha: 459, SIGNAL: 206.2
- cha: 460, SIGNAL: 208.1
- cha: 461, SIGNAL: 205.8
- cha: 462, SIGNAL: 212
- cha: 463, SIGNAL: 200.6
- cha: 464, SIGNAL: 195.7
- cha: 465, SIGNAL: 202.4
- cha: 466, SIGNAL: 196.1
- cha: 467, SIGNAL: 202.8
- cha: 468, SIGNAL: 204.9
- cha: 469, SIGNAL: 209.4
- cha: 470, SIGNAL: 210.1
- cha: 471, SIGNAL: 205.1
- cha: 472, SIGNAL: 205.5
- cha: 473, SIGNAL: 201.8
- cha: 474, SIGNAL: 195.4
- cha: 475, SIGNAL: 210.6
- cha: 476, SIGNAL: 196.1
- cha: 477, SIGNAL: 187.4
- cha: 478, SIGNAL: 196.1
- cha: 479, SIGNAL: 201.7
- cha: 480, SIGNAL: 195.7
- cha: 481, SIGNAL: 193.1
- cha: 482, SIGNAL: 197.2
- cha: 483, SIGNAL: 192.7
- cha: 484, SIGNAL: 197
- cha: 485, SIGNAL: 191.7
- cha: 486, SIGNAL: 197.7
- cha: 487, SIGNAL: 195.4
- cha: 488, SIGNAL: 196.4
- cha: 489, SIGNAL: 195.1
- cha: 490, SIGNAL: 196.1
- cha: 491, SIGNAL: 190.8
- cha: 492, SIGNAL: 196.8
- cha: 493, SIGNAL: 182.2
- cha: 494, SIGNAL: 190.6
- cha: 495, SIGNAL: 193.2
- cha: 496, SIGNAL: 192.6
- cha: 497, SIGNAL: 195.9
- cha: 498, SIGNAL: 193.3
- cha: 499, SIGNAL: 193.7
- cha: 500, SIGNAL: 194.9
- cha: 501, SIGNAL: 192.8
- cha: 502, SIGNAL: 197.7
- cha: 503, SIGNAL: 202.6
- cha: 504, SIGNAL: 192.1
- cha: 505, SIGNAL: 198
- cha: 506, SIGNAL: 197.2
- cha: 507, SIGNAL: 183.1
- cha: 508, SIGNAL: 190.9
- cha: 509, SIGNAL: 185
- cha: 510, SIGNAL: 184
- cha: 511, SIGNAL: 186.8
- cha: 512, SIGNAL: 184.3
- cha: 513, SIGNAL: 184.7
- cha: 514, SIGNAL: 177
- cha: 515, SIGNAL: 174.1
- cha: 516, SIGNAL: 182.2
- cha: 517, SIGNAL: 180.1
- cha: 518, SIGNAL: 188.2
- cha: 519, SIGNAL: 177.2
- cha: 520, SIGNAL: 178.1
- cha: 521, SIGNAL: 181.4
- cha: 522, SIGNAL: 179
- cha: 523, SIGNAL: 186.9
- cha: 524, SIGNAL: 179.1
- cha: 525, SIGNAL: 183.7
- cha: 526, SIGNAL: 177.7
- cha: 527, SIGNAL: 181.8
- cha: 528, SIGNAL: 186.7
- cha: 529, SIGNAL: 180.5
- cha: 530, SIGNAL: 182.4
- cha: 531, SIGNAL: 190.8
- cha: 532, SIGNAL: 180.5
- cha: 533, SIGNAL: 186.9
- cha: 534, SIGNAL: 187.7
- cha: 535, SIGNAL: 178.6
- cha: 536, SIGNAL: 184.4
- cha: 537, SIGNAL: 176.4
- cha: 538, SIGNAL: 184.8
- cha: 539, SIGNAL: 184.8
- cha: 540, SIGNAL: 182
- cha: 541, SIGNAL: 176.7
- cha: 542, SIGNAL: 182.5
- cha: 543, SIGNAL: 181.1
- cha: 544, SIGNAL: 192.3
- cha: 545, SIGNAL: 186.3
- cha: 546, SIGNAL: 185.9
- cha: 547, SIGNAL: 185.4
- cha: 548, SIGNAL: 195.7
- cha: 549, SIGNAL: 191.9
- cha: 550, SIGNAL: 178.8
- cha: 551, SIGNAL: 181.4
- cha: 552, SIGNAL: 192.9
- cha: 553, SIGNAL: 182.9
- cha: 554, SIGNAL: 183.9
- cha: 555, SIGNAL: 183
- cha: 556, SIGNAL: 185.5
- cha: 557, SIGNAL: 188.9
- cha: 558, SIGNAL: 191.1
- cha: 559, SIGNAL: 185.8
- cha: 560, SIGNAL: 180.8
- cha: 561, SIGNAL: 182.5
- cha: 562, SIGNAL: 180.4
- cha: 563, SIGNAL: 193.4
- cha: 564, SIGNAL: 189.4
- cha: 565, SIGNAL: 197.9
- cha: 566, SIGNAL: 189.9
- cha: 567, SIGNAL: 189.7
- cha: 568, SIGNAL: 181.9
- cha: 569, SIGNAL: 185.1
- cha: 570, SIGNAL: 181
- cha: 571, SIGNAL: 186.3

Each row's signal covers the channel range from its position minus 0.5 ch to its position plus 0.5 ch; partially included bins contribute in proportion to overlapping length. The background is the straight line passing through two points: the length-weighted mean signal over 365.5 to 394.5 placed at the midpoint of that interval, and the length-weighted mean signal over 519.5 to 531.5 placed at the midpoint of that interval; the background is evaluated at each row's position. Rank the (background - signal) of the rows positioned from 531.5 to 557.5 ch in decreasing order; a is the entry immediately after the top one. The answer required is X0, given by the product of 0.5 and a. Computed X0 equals 2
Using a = 5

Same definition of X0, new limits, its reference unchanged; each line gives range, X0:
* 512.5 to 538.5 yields 3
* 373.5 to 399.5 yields 3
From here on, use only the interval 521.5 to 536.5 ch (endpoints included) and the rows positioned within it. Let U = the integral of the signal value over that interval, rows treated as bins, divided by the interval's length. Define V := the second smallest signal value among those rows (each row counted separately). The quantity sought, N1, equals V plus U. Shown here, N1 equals 362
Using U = 183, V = 178.6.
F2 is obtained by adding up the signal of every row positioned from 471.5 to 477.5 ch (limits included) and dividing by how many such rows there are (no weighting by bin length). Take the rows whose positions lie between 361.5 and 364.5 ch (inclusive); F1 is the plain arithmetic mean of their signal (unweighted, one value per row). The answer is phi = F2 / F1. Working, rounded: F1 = 185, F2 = 199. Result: 1.08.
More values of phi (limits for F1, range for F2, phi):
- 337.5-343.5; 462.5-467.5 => 1.03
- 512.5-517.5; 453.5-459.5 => 1.16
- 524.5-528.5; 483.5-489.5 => 1.07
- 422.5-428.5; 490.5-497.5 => 0.95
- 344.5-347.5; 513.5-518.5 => 0.94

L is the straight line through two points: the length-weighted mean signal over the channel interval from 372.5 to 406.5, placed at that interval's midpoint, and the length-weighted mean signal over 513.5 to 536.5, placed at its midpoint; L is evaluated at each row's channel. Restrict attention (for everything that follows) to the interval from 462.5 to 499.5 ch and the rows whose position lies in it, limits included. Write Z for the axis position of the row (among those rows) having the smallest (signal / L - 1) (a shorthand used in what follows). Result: 493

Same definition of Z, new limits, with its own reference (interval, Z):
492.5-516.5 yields 515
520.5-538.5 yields 537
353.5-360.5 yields 360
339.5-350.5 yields 350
